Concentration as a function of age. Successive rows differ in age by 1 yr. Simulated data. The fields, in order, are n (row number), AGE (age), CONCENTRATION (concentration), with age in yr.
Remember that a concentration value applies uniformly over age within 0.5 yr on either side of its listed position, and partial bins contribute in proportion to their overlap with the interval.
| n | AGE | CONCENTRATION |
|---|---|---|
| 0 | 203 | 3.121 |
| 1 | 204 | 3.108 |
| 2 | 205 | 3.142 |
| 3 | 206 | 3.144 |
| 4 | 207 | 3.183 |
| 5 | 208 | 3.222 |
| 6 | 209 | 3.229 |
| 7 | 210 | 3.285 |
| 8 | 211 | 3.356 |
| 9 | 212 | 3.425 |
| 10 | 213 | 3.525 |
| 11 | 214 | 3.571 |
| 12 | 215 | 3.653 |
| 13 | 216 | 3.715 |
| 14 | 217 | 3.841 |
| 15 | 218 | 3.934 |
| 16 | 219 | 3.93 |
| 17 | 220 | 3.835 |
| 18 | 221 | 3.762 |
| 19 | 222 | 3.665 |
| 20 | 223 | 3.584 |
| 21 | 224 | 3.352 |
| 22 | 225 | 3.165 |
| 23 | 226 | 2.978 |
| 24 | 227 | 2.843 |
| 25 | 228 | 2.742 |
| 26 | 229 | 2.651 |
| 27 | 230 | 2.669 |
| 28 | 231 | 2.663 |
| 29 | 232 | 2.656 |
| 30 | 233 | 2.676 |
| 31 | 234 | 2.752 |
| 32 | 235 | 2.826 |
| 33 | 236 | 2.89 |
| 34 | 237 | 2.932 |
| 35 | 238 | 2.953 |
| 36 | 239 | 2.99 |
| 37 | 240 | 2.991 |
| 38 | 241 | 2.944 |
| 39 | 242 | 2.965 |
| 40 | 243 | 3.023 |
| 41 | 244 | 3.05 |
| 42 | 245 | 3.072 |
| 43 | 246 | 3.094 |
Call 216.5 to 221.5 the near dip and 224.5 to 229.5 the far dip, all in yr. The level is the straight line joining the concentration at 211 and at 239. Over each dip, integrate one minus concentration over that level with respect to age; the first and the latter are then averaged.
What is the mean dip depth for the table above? -0.25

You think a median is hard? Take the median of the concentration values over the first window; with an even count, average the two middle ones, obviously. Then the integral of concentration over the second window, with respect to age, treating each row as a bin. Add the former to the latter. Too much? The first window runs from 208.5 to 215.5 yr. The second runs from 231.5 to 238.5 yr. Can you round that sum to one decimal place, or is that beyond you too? 23.1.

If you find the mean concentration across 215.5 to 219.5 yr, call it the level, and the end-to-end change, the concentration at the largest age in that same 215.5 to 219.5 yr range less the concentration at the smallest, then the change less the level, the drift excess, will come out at -3.6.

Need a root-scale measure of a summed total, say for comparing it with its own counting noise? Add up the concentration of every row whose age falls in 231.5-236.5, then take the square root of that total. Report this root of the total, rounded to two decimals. 3.71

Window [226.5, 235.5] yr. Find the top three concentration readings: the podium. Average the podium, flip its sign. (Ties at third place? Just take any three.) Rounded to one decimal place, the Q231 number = -2.8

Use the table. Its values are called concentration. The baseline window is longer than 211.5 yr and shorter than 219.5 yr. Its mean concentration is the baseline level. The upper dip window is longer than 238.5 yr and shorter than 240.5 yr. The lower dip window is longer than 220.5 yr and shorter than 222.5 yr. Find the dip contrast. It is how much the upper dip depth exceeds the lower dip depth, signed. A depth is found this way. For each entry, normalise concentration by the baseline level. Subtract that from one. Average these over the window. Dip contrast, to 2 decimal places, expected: 0.20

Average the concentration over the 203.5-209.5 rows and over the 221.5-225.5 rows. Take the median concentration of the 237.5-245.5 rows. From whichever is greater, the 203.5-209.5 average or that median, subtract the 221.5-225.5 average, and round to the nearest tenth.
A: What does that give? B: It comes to -0.3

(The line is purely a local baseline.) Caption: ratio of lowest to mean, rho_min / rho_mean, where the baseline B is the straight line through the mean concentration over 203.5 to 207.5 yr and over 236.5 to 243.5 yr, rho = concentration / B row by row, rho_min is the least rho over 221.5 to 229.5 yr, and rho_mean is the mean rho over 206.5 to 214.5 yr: 0.816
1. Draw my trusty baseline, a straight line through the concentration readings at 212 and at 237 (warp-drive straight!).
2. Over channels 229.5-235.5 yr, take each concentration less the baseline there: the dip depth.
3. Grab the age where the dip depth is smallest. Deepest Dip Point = 230 yr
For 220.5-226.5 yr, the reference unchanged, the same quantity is 226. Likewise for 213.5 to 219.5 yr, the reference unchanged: 214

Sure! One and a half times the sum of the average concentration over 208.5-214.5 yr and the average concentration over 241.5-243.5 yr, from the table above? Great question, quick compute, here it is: 9.59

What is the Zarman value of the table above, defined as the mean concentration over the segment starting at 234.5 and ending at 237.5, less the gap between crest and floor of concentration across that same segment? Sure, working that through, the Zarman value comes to 2.78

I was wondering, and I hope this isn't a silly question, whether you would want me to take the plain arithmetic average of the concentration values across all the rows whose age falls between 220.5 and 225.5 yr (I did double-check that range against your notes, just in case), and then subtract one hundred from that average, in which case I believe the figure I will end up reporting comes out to -96.5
